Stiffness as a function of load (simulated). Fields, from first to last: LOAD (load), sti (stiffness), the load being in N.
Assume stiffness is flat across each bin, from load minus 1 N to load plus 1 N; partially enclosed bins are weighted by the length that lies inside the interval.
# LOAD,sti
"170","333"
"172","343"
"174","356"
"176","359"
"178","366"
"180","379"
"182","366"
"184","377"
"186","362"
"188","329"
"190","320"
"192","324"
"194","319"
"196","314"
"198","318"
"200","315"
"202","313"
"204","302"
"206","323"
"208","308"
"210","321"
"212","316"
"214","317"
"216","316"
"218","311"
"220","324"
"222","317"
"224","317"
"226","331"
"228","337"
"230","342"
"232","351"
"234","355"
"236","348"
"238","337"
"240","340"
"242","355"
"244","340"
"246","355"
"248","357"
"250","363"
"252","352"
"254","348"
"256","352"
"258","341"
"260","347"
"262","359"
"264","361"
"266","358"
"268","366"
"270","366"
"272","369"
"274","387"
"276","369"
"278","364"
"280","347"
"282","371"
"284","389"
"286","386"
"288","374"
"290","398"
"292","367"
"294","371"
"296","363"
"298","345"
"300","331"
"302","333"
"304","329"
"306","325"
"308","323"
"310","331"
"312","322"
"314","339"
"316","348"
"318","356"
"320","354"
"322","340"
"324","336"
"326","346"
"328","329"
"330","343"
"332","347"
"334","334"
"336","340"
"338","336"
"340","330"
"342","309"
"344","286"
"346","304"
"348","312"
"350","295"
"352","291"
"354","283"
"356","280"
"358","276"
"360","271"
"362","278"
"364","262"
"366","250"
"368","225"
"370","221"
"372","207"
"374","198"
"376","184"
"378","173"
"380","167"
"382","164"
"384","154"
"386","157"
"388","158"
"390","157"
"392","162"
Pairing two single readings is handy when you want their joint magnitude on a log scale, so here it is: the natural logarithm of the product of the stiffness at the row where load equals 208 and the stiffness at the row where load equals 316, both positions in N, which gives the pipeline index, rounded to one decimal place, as 11.6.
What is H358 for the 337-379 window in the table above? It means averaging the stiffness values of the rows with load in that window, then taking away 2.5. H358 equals 263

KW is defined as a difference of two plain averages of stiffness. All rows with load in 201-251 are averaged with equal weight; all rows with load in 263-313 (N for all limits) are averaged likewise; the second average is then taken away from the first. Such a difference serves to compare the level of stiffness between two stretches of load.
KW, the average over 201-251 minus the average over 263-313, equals -26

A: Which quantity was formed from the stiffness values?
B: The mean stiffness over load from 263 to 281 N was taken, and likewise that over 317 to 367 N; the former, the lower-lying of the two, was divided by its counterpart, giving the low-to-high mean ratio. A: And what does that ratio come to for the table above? 1.17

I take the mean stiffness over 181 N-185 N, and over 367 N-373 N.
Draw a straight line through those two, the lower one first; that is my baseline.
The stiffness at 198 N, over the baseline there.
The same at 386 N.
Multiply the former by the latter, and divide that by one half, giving 1.4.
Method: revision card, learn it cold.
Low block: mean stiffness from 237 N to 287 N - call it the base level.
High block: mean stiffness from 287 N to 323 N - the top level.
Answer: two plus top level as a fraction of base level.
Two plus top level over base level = 2.97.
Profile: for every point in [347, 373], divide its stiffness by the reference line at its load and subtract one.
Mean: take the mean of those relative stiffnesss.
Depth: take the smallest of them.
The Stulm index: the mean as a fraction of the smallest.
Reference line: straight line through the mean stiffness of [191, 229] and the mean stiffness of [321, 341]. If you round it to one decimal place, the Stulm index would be 0.6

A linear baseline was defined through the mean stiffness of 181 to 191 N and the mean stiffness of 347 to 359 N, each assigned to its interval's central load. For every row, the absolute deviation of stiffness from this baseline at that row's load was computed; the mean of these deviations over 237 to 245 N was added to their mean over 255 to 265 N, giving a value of 41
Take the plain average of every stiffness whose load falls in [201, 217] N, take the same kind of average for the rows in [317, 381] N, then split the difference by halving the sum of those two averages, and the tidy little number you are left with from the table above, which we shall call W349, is 300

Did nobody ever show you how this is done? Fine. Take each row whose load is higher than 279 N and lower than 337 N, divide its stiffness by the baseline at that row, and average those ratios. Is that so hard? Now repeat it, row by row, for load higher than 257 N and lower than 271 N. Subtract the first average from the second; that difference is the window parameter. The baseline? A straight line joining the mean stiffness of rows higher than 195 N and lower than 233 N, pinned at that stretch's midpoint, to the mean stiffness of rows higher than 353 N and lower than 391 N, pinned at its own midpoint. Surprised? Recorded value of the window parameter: -0.11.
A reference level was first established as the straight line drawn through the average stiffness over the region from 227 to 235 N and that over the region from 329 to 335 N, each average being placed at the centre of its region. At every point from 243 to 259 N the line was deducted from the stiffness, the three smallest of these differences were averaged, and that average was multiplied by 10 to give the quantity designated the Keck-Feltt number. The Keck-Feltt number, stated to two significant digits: -22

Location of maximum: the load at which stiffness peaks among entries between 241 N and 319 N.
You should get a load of 290 N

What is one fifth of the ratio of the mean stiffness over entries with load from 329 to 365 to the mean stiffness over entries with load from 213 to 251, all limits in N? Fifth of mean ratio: 0.180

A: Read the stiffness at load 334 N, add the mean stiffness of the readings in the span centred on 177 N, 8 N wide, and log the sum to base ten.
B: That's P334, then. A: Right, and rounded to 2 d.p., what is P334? 2.84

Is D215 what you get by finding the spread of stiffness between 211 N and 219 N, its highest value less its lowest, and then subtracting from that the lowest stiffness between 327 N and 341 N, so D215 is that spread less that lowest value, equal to -323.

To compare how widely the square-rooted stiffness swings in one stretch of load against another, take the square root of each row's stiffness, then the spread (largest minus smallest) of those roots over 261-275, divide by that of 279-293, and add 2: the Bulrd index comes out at 2.57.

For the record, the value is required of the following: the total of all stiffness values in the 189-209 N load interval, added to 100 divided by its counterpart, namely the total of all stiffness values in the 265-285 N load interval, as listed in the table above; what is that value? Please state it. 3156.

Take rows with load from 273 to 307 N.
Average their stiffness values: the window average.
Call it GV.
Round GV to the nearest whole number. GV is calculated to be 362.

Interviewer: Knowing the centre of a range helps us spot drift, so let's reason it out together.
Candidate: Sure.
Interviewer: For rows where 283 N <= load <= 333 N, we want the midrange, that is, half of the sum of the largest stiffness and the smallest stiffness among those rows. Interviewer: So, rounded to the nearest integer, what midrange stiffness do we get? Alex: 360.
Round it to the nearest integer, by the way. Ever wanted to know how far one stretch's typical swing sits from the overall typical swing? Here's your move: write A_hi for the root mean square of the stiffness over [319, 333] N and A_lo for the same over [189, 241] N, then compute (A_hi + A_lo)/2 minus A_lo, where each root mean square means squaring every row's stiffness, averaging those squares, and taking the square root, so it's 9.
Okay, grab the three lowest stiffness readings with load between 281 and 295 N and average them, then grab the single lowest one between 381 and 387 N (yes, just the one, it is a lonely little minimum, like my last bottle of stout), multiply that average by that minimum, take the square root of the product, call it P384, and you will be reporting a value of 239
